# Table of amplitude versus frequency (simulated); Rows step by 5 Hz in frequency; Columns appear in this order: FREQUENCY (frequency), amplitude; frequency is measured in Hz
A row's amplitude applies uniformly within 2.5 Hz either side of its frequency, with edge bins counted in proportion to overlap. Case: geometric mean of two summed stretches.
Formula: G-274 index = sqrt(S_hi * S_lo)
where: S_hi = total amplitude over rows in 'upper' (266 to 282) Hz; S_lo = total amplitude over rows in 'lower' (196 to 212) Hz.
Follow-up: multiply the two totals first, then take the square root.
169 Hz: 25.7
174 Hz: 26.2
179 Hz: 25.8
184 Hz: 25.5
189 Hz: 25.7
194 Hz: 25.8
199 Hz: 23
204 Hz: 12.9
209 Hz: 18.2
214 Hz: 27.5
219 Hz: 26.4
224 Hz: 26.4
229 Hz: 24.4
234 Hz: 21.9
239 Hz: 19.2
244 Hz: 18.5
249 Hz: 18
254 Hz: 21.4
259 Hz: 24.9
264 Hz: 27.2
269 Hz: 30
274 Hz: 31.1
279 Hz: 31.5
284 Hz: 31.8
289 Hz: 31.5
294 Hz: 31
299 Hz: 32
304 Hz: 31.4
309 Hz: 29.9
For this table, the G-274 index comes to 70.8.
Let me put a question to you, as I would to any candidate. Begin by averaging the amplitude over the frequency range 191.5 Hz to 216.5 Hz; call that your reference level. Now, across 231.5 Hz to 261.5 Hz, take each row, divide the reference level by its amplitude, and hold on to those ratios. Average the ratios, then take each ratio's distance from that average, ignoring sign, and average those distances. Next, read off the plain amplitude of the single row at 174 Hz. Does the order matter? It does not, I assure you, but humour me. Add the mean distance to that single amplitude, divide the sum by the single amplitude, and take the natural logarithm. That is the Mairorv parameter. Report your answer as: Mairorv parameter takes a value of 0.004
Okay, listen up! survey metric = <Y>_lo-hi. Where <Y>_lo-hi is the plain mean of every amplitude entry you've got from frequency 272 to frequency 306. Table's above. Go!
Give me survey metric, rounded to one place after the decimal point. 31.5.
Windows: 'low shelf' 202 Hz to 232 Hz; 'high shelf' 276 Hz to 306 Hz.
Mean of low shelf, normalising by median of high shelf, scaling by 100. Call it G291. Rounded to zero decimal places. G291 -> 72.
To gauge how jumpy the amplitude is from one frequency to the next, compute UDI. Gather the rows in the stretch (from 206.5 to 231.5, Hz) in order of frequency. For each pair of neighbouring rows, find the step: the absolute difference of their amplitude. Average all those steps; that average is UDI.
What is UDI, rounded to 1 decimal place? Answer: 3.1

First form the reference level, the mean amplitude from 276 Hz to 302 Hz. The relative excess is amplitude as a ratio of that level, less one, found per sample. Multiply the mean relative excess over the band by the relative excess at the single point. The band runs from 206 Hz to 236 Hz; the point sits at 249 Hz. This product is 0.10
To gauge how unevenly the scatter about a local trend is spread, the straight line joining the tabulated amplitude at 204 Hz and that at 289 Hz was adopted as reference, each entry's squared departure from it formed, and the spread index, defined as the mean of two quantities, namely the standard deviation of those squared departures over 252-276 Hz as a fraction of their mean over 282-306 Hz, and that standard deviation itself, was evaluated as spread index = 2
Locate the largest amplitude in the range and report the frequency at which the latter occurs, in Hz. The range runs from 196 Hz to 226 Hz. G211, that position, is 214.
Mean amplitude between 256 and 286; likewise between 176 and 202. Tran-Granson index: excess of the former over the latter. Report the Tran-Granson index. 4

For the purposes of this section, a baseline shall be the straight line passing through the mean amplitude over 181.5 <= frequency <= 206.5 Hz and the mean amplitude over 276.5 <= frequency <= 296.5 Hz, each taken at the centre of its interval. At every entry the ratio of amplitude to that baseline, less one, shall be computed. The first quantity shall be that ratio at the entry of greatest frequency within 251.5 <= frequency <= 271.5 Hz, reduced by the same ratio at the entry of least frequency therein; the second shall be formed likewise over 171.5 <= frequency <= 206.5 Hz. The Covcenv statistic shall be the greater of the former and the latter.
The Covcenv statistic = 0.25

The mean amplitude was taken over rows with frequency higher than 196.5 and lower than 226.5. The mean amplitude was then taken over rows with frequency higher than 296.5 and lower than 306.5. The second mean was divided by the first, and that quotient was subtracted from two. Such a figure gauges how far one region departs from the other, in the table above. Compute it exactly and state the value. 0.58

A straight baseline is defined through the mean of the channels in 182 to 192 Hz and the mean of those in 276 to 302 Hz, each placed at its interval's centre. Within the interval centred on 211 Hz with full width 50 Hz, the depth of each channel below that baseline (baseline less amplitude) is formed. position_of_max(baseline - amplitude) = 204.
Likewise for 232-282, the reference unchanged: 249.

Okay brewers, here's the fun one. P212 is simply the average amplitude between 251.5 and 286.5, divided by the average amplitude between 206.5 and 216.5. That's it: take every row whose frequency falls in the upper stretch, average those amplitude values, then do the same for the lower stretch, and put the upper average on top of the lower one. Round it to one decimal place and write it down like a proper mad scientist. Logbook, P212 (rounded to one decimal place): 1.2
